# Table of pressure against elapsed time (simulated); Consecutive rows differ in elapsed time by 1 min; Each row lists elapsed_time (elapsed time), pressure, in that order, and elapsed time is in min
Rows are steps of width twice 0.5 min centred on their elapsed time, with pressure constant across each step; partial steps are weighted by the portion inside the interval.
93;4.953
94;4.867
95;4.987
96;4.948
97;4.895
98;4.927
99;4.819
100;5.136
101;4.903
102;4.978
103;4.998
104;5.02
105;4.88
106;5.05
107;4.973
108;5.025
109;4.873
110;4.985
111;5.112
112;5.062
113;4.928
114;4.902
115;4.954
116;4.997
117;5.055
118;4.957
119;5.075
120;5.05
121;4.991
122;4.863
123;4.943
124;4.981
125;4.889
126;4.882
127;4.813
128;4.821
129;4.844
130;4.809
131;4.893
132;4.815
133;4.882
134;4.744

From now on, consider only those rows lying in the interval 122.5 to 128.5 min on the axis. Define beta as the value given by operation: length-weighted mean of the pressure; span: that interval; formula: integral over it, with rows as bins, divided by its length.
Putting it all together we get 4.89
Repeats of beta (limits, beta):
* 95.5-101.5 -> 4.94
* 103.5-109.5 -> 4.97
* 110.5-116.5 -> 4.99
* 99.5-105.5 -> 4.99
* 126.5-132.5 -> 4.83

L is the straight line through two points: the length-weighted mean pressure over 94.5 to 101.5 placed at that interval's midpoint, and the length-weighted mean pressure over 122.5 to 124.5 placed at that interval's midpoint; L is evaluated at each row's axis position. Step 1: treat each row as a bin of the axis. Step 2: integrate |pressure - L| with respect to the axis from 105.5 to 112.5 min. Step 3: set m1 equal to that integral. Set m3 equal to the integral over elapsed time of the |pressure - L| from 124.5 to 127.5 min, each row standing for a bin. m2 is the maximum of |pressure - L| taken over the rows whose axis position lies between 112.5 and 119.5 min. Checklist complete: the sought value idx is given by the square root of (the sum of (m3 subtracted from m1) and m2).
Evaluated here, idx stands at 0.62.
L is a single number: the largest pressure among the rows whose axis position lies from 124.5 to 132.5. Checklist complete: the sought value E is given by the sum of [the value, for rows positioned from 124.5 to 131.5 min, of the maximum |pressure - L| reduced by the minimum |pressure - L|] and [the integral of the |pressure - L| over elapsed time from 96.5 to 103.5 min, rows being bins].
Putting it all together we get 0.6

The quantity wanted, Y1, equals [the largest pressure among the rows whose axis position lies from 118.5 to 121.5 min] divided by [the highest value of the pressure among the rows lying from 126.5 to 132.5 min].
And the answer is 1.037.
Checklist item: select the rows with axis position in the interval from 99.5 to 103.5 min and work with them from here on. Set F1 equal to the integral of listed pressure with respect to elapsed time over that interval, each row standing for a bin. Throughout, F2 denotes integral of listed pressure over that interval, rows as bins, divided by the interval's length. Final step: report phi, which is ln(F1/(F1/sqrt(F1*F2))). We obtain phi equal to 2.30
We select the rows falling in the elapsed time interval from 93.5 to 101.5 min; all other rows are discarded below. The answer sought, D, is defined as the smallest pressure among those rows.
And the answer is 4.819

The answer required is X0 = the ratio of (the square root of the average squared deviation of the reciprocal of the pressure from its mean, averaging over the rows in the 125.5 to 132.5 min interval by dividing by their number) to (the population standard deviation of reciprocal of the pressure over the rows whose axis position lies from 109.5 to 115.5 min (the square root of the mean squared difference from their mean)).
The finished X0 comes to 0.5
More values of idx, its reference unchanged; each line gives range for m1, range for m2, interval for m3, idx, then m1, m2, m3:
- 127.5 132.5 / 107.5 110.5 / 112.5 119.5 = 0.63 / 0.65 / 0.08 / 0.34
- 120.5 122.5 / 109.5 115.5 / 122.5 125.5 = 0.42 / 0.13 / 0.16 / 0.11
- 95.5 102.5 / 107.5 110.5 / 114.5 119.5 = 0.53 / 0.46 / 0.08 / 0.26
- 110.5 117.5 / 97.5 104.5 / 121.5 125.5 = 0.68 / 0.49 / 0.19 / 0.21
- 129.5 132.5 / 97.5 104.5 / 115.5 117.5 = 0.66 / 0.38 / 0.19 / 0.14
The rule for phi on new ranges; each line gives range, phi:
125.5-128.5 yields 2.13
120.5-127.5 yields 2.56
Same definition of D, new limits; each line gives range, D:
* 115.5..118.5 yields 4.957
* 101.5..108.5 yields 4.88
